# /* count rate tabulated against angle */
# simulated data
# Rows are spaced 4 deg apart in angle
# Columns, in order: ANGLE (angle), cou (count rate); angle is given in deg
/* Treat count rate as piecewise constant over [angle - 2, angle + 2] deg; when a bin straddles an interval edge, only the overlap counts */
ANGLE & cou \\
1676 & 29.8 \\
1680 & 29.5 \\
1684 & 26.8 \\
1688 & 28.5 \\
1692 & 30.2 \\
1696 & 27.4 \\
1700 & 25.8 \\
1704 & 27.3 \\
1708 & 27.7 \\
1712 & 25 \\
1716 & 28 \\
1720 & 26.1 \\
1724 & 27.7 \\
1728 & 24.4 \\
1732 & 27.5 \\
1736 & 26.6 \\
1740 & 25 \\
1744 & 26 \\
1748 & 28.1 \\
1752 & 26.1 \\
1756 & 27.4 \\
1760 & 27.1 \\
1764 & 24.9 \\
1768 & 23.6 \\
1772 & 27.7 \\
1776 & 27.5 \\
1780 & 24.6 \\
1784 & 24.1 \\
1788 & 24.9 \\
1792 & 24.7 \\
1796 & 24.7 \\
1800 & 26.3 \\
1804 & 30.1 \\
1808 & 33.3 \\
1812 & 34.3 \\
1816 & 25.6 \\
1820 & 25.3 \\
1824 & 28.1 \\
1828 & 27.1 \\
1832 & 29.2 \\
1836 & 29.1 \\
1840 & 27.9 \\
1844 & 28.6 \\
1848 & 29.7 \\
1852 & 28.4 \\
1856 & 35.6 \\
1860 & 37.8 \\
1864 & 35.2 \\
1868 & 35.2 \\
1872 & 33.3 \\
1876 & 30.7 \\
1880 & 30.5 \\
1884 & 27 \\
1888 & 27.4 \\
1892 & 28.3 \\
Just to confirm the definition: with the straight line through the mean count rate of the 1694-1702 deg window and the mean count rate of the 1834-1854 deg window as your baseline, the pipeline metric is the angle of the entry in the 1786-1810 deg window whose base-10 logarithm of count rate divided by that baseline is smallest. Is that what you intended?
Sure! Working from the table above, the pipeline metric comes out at 1796 deg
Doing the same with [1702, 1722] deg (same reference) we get 1712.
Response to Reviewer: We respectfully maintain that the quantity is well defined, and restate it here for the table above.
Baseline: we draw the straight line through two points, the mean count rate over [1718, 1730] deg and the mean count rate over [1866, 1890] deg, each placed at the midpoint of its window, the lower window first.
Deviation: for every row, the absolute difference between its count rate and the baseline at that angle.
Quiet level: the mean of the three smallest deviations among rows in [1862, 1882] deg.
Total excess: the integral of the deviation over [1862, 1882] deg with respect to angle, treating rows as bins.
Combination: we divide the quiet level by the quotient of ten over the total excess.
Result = 5.3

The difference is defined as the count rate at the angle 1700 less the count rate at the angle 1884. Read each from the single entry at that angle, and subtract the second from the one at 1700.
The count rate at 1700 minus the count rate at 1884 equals -1.2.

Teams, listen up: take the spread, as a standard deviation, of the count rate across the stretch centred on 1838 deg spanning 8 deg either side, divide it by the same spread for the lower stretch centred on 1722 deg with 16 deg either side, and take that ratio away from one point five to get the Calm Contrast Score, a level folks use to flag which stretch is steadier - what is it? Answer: 1.1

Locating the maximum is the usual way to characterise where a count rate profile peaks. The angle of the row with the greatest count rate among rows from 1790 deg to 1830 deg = 1812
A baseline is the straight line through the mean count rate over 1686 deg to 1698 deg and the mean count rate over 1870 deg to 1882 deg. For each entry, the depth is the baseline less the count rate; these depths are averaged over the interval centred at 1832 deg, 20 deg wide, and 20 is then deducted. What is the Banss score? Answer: -17.4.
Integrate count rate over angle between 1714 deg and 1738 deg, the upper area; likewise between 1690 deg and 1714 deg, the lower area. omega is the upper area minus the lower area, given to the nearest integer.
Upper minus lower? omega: -12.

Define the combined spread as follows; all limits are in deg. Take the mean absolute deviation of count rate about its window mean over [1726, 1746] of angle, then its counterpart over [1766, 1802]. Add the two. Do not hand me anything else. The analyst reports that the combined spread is 2.2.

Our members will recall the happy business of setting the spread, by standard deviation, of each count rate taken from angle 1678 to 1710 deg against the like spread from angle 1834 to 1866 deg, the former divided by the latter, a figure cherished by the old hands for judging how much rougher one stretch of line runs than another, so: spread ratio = 0.36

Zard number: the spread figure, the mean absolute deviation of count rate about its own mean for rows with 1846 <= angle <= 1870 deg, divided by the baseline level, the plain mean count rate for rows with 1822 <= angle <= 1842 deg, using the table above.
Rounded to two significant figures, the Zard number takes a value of 0.11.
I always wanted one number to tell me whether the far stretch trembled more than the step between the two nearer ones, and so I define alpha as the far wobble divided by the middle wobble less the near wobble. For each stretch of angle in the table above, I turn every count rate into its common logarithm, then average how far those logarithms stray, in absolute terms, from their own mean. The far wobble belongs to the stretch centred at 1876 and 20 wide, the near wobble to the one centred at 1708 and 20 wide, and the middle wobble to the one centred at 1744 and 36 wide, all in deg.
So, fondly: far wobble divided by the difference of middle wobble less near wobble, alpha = -18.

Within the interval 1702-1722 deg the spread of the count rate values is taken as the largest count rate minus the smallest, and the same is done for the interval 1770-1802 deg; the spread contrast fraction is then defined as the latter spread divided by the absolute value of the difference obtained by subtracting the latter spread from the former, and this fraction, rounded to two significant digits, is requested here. 6.0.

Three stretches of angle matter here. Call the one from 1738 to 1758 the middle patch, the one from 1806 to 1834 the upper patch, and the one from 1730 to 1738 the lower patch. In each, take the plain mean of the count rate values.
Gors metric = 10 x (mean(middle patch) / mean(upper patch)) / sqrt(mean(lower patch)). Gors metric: 1.8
